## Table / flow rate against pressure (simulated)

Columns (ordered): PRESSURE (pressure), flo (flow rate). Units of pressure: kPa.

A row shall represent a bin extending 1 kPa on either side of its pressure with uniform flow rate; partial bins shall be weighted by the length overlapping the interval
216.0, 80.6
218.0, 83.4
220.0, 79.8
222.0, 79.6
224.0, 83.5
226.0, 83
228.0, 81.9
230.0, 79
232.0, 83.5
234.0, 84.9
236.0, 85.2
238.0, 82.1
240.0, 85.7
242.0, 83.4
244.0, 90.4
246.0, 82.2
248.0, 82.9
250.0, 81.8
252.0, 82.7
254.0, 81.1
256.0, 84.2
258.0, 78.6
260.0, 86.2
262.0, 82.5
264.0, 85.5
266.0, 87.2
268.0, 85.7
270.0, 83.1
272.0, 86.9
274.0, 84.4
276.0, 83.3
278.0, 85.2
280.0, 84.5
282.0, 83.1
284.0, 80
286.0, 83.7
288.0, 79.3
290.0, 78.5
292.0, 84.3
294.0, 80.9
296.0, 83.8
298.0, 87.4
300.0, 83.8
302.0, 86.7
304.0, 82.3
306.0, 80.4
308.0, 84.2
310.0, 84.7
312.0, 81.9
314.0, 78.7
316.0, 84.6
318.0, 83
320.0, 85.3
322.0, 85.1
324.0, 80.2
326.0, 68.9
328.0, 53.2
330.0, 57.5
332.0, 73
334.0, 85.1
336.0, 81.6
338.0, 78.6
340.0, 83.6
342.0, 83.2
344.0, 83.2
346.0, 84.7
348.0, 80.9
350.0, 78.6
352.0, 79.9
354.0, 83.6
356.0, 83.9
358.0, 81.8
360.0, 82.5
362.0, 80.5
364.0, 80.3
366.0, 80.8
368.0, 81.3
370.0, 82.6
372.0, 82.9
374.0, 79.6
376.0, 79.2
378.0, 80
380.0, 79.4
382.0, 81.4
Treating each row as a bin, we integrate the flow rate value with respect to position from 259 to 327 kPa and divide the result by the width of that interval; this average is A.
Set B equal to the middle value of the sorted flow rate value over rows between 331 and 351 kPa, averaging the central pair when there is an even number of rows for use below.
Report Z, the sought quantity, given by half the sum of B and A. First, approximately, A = 83.1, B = 82.4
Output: 82.7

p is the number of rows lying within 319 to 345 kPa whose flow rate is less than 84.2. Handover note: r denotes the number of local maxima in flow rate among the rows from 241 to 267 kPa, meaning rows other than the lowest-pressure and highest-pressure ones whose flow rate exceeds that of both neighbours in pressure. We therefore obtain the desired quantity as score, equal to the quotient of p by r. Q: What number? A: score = 2.0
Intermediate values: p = 10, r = 5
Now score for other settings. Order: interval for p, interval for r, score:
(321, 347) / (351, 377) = 3.3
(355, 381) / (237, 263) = 2.2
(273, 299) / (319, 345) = 4.0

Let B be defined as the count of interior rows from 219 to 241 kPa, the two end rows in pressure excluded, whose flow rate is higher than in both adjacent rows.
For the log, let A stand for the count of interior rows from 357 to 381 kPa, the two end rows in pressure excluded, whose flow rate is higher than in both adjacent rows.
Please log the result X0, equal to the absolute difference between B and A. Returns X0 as 1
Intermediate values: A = 3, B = 2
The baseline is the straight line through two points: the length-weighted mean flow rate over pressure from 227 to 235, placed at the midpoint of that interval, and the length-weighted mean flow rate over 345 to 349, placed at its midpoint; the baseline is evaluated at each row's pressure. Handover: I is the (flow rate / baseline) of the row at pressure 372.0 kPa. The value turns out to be 1.00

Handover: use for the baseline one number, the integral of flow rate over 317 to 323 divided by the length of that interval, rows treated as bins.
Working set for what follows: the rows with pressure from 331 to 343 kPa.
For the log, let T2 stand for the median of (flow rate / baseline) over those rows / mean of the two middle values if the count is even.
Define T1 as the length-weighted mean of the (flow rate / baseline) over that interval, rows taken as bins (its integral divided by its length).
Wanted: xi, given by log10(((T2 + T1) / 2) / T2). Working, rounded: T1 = 0.957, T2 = 0.976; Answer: -0.0041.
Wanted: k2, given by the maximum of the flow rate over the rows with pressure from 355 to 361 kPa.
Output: 83.9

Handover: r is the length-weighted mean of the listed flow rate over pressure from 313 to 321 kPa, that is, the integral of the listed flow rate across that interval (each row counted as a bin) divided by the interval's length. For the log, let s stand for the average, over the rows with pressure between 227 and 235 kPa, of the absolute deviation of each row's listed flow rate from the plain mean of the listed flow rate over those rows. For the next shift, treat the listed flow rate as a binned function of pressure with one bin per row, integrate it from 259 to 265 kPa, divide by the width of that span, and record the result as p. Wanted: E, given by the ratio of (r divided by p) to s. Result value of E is 0.52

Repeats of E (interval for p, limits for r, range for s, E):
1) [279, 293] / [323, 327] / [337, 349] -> 0.52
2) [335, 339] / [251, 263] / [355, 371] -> 1.04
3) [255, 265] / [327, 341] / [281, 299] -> 0.37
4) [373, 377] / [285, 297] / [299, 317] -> 0.52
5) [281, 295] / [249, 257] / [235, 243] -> 0.75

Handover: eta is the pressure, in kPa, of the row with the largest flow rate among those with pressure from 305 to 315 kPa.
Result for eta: 310.0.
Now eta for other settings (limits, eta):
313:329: 320.0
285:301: 298.0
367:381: 372.0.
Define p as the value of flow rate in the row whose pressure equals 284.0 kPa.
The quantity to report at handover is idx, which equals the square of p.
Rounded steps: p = 80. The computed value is 6400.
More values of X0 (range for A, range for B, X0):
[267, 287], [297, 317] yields 0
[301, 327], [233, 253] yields 1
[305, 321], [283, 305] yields 2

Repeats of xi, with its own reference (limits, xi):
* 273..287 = -0.0006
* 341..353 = -0.0008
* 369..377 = -0.0001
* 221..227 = -0.0025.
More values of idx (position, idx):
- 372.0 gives 6872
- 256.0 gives 7090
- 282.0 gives 6906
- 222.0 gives 6336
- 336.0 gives 6659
